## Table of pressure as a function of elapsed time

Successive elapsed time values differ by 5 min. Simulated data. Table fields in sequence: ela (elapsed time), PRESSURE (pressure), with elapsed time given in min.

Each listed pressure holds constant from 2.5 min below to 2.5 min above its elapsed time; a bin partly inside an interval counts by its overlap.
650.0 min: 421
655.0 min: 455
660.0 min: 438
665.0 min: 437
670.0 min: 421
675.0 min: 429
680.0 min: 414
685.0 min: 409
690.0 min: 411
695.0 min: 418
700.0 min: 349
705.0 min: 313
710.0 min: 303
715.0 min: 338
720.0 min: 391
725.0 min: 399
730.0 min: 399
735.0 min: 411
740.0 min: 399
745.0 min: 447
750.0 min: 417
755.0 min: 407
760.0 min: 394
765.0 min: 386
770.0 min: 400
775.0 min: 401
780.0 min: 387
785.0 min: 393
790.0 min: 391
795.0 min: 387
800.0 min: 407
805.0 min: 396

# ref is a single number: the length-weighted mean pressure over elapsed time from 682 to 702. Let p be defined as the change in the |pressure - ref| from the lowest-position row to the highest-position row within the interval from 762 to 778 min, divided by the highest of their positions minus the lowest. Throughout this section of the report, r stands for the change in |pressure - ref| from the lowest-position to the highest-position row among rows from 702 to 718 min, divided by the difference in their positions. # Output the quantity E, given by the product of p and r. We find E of 2.4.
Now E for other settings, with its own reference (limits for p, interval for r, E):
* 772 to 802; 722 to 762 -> 0.0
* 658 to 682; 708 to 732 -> 5.7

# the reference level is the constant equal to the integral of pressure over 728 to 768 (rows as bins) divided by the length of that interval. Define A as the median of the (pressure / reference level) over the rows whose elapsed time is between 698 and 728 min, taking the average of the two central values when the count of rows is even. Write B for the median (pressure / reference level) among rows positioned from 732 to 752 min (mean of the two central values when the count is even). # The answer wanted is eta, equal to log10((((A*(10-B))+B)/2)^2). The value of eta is 1.27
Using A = 0.84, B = 1.02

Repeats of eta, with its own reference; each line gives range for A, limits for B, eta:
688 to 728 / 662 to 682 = 1.32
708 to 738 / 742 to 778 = 1.37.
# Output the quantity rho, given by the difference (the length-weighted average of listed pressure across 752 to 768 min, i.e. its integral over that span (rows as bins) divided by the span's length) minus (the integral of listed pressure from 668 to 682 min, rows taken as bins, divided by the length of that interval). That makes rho -25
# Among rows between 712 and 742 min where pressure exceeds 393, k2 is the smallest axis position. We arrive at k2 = 725.0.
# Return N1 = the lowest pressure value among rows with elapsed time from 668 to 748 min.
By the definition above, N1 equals 303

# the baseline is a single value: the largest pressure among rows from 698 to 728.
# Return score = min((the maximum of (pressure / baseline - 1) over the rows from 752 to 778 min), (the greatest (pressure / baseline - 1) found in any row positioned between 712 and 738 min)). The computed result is 0.02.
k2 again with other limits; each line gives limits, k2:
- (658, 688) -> 660.0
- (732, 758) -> 735.0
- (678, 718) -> 680.0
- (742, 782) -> 745.0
